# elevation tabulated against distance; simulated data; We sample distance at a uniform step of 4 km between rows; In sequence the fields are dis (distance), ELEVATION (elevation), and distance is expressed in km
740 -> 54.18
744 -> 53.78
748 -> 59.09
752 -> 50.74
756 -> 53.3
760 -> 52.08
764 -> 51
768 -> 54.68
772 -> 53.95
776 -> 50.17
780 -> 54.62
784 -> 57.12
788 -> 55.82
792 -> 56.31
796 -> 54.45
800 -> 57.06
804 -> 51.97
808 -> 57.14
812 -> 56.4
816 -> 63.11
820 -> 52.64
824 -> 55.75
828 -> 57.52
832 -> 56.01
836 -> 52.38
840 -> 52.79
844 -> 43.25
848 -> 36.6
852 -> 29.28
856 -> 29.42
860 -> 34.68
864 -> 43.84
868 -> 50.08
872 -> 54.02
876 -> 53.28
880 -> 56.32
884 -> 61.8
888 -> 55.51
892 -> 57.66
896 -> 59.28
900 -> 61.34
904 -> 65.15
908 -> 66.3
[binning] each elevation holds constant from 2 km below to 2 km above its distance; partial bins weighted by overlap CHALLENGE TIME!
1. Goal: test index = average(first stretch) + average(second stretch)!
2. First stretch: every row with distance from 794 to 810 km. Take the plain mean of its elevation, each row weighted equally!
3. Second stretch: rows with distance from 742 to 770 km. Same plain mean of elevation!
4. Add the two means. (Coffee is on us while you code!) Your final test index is 109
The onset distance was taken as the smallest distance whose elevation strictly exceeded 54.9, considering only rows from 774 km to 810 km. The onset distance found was 784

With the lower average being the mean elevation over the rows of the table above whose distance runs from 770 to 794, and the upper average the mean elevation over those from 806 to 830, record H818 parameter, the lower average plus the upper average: 112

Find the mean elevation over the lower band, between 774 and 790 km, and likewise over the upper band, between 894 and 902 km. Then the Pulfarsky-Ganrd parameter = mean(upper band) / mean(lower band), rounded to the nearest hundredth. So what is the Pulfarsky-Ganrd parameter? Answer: 1.11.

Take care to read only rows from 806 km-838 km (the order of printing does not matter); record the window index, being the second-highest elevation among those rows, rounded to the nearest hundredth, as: 57.52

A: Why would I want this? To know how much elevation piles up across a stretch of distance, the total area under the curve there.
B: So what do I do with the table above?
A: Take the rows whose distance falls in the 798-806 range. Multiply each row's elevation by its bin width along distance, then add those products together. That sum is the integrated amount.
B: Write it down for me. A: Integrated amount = 436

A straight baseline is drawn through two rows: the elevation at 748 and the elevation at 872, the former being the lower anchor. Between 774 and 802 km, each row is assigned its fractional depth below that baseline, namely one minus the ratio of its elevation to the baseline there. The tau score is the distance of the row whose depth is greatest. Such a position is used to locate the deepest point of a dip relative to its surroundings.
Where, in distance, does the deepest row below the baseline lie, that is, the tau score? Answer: 776 km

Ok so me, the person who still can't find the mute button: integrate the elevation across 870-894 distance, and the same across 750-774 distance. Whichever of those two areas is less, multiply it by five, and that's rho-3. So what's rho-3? 6315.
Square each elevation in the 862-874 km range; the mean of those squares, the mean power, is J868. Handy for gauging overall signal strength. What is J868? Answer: 2449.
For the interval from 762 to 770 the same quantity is 2795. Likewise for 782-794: 3183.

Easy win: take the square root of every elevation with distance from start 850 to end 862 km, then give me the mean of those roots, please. 5.57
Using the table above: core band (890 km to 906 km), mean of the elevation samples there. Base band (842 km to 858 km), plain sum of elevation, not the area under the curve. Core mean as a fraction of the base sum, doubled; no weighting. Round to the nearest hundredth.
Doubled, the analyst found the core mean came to 0.88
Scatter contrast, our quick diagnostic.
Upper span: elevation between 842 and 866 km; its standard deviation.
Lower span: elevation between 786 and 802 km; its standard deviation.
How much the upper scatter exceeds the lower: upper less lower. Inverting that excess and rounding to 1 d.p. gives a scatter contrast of 0.2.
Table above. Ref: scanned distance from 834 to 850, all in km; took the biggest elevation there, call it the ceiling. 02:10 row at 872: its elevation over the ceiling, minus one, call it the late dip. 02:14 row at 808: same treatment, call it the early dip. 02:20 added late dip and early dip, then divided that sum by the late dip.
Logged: 4.5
